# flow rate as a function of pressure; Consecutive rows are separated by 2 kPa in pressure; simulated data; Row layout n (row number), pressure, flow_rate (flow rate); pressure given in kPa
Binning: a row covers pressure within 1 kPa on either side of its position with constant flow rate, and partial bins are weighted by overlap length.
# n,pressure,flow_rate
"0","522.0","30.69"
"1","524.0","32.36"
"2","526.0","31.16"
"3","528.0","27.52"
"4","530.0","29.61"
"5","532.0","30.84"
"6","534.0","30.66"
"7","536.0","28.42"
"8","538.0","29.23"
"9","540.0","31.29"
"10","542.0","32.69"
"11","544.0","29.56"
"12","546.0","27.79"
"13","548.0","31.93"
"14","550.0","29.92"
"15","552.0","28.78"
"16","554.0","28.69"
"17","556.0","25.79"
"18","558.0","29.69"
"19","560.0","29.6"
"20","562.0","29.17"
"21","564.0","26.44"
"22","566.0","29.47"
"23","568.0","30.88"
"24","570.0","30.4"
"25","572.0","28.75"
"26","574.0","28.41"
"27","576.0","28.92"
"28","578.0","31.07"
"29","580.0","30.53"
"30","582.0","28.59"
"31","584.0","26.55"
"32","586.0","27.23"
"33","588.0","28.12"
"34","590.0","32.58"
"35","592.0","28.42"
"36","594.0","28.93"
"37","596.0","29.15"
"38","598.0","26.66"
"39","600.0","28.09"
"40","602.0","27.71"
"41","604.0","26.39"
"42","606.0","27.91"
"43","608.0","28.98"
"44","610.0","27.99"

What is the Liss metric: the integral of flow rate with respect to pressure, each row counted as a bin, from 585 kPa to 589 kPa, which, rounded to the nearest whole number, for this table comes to 111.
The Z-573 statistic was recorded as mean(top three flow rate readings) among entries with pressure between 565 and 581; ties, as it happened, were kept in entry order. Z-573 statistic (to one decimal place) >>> 30.8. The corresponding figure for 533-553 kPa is 32.0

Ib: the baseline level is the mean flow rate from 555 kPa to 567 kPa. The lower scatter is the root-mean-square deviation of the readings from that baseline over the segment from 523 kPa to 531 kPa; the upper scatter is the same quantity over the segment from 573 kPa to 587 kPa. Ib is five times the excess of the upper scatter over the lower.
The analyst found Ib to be -5.0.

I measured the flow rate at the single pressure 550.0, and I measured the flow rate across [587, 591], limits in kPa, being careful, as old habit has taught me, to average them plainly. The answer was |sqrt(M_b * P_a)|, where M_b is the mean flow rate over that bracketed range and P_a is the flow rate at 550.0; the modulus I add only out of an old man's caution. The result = 30.1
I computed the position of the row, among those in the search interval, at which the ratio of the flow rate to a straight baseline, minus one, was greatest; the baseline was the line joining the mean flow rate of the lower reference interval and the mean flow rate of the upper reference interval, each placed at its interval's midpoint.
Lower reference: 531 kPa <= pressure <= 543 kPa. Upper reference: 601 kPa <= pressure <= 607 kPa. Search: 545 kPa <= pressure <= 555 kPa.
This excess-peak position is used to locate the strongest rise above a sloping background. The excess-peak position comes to 548.0 kPa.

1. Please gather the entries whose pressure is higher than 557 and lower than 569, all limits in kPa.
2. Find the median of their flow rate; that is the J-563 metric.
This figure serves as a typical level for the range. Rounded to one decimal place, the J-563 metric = 29.5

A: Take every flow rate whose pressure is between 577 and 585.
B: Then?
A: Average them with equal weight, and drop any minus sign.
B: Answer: 29.2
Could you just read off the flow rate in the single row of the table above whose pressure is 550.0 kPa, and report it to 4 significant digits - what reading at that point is 29.92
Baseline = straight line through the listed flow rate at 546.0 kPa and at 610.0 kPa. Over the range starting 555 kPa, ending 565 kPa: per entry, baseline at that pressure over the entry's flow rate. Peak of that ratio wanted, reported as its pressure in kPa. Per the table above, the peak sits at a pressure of 556.0 kPa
